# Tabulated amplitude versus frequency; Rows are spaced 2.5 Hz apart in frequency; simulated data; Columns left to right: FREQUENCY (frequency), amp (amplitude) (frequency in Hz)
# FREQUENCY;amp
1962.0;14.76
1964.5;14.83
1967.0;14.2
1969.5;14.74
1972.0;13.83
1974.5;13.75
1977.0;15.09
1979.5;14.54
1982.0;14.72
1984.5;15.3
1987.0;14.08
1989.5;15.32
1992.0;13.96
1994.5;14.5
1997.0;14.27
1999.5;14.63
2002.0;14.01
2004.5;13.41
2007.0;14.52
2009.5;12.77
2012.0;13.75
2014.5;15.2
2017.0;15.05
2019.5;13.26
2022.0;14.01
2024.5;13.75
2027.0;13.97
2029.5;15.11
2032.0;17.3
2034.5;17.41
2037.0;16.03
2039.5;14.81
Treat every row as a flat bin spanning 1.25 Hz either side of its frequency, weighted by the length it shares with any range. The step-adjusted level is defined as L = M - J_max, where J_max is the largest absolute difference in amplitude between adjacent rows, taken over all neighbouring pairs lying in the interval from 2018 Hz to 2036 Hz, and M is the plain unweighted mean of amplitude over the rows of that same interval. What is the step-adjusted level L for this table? 12.8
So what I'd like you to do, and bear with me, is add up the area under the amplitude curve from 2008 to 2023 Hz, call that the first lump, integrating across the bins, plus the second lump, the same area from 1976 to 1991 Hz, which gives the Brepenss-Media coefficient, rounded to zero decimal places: 433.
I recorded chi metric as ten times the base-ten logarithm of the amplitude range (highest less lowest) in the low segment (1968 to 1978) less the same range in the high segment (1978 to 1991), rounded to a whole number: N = -10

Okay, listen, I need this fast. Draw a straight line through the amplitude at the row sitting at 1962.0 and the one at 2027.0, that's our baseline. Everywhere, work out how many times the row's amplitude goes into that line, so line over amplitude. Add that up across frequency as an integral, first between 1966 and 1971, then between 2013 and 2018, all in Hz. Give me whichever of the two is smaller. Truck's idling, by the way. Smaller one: 4.7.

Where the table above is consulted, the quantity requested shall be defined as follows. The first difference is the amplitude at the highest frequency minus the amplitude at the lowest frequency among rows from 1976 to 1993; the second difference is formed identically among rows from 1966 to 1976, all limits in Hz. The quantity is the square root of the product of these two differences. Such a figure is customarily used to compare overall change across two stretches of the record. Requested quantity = 0.71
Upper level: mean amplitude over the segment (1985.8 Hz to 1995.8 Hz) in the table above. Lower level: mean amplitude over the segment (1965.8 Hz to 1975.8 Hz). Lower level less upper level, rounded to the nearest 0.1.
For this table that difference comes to -0.3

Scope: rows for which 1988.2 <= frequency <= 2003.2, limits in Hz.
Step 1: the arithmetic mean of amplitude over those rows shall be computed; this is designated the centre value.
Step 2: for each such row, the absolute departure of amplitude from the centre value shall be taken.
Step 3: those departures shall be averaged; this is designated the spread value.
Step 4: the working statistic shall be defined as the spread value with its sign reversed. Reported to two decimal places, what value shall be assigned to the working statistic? -0.37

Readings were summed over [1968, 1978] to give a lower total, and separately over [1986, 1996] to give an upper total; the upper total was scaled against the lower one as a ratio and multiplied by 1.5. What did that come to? 1.51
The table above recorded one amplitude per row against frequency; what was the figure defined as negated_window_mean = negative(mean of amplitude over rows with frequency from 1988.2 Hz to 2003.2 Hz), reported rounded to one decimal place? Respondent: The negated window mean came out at -14.4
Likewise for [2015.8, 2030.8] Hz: -14.2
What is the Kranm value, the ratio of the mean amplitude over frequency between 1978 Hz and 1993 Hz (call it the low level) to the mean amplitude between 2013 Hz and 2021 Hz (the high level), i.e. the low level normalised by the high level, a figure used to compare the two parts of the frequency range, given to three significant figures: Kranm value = 1.01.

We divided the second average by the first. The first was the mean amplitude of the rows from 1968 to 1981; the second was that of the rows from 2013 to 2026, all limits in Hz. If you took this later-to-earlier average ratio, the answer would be 0.99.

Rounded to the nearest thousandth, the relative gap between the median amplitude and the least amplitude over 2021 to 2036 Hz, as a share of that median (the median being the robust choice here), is 0.056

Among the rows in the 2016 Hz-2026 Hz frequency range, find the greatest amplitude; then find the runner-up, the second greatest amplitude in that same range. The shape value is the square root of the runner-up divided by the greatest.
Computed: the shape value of 0.965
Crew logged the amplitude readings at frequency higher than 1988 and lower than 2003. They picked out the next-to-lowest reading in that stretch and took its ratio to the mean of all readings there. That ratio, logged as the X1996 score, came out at 0.970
